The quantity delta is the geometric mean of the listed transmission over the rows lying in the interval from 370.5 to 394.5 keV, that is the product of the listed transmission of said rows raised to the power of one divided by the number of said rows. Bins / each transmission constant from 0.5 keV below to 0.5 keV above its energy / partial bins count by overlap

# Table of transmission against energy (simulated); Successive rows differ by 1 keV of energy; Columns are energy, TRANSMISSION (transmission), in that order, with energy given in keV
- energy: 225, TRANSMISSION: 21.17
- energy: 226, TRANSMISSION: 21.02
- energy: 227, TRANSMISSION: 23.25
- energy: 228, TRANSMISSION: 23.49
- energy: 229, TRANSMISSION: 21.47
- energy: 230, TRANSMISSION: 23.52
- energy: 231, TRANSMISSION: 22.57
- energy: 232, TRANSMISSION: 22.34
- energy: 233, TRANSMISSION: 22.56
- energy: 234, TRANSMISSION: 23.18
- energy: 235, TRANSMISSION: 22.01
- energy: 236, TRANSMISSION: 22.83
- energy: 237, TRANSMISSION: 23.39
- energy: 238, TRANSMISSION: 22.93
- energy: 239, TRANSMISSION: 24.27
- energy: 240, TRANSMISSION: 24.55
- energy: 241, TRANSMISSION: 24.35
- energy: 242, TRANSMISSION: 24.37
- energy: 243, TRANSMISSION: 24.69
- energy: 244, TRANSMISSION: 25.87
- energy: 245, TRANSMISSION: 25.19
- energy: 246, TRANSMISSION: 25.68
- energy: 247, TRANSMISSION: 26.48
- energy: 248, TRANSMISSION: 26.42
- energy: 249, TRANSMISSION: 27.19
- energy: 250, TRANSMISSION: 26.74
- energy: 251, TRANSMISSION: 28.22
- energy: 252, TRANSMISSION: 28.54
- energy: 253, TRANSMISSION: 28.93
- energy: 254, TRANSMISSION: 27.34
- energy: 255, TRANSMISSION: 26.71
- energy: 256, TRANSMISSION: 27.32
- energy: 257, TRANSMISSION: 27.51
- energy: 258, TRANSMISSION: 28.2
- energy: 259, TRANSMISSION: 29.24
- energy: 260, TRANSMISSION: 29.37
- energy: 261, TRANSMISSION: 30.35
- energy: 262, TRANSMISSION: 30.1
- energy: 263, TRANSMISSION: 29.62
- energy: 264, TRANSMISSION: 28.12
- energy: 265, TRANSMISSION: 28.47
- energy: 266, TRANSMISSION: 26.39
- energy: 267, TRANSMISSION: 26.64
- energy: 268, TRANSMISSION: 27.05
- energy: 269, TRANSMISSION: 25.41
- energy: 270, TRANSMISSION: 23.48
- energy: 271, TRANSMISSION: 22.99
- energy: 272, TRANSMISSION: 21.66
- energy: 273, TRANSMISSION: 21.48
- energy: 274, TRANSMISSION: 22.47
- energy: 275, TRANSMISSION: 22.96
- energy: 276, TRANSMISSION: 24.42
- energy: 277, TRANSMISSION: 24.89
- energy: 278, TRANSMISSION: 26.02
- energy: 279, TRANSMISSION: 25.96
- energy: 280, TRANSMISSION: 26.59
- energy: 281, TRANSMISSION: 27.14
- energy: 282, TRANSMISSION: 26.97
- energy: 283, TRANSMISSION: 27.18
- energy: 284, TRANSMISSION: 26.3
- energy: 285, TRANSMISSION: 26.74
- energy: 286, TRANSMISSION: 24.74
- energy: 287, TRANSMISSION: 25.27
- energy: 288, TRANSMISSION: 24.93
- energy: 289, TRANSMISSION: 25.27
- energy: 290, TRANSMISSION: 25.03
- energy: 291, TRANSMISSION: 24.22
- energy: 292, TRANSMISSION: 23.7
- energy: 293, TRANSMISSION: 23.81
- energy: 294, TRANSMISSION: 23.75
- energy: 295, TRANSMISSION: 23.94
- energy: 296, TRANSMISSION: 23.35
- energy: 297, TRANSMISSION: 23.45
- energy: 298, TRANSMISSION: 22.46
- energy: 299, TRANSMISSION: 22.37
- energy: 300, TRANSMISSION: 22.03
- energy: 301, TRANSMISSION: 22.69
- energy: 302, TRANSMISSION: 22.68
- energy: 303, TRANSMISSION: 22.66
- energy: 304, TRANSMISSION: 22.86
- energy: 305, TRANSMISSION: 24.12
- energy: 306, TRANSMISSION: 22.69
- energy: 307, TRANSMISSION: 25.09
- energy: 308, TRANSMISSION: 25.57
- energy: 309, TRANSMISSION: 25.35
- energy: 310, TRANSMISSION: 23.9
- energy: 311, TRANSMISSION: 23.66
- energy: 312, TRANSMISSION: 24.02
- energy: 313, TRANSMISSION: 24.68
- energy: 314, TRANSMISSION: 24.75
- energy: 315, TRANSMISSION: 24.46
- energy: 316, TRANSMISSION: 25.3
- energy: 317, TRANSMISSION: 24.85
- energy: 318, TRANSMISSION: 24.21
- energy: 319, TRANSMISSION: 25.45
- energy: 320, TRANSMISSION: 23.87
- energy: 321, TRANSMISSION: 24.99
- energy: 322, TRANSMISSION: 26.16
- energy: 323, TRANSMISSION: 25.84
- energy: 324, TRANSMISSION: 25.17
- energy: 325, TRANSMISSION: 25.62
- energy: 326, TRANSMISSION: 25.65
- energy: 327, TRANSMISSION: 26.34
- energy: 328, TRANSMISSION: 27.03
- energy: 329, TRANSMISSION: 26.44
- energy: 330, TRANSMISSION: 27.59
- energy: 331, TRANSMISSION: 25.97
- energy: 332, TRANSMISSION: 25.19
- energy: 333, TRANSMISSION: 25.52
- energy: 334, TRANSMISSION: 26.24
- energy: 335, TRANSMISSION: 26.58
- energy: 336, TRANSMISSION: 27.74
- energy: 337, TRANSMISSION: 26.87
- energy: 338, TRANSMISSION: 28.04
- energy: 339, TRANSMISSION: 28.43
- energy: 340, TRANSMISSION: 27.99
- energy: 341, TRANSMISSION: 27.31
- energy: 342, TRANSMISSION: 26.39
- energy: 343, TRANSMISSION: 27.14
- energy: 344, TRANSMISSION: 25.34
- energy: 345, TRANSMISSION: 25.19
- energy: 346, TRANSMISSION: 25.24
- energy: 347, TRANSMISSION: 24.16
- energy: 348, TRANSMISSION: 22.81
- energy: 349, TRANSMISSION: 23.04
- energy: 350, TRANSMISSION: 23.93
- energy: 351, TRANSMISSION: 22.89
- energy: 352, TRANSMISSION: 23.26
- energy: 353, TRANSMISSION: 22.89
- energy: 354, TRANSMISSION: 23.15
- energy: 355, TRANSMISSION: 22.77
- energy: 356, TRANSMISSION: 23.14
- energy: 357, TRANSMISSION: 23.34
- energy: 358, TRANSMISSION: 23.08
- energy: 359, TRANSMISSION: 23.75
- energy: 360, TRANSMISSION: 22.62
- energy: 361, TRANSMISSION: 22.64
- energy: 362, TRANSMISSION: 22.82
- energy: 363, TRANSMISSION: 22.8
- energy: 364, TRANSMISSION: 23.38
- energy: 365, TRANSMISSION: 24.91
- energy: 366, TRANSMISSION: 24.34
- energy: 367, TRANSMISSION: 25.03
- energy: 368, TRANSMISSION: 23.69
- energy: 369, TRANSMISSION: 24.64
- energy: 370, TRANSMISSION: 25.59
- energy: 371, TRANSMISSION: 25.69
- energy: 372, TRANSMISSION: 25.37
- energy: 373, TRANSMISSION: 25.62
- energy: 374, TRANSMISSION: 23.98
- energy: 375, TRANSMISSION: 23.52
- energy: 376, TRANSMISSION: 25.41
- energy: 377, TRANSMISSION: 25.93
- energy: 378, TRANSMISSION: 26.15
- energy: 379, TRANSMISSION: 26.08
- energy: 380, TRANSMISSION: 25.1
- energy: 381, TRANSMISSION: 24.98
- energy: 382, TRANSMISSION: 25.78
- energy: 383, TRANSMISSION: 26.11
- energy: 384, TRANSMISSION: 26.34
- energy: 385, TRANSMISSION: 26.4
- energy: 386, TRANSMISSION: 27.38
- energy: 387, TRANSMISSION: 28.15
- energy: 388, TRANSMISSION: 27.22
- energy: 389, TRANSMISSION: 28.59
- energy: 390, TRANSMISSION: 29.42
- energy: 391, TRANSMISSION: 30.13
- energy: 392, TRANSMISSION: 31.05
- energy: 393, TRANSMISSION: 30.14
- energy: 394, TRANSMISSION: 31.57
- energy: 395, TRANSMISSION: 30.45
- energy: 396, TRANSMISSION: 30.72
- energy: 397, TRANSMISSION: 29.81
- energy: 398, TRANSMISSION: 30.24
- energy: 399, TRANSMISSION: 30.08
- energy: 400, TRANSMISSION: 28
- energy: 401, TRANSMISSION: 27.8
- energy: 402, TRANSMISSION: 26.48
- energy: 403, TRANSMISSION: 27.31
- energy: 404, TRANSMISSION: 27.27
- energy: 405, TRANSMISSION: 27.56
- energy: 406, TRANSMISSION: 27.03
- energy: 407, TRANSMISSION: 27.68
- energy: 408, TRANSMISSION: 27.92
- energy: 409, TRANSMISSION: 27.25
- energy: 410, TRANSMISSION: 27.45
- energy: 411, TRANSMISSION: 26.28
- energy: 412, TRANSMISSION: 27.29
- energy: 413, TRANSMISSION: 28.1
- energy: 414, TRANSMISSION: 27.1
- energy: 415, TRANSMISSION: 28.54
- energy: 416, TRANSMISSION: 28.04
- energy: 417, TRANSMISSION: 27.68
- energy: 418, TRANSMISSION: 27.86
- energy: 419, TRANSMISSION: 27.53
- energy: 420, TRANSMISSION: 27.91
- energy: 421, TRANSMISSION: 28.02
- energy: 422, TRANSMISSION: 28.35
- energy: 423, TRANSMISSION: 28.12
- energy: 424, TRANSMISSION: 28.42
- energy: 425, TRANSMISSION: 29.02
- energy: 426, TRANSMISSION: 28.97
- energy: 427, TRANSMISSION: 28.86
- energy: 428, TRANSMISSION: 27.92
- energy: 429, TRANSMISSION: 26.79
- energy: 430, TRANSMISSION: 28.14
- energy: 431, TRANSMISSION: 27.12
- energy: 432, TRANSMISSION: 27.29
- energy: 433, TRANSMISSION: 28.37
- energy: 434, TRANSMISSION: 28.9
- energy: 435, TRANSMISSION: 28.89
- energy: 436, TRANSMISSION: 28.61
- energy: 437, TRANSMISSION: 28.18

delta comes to 26.8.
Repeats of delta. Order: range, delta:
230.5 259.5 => 25.4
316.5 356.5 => 25.4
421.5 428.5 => 28.5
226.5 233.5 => 22.7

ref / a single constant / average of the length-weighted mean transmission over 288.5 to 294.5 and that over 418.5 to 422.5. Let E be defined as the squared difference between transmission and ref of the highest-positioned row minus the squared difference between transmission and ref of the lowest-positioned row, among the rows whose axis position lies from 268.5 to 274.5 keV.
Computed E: 13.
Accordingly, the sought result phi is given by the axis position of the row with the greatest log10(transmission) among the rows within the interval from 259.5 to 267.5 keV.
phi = 261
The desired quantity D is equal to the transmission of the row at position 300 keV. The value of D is 22.03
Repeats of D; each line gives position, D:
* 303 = 22.66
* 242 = 24.37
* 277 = 24.89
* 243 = 24.69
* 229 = 21.47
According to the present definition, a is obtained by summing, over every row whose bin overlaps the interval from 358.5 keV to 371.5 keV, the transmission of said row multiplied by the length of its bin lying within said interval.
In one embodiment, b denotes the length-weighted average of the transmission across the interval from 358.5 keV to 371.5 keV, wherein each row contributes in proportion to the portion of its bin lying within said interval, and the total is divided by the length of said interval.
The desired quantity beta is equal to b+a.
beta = 336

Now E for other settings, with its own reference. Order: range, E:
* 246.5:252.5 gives 6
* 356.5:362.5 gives 3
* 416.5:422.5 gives 3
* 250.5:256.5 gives -3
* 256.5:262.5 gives 14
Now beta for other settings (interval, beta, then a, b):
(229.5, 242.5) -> 326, 303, 23.3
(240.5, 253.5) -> 369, 343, 26.4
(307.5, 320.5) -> 345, 320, 24.6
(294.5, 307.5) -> 323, 300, 23.1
